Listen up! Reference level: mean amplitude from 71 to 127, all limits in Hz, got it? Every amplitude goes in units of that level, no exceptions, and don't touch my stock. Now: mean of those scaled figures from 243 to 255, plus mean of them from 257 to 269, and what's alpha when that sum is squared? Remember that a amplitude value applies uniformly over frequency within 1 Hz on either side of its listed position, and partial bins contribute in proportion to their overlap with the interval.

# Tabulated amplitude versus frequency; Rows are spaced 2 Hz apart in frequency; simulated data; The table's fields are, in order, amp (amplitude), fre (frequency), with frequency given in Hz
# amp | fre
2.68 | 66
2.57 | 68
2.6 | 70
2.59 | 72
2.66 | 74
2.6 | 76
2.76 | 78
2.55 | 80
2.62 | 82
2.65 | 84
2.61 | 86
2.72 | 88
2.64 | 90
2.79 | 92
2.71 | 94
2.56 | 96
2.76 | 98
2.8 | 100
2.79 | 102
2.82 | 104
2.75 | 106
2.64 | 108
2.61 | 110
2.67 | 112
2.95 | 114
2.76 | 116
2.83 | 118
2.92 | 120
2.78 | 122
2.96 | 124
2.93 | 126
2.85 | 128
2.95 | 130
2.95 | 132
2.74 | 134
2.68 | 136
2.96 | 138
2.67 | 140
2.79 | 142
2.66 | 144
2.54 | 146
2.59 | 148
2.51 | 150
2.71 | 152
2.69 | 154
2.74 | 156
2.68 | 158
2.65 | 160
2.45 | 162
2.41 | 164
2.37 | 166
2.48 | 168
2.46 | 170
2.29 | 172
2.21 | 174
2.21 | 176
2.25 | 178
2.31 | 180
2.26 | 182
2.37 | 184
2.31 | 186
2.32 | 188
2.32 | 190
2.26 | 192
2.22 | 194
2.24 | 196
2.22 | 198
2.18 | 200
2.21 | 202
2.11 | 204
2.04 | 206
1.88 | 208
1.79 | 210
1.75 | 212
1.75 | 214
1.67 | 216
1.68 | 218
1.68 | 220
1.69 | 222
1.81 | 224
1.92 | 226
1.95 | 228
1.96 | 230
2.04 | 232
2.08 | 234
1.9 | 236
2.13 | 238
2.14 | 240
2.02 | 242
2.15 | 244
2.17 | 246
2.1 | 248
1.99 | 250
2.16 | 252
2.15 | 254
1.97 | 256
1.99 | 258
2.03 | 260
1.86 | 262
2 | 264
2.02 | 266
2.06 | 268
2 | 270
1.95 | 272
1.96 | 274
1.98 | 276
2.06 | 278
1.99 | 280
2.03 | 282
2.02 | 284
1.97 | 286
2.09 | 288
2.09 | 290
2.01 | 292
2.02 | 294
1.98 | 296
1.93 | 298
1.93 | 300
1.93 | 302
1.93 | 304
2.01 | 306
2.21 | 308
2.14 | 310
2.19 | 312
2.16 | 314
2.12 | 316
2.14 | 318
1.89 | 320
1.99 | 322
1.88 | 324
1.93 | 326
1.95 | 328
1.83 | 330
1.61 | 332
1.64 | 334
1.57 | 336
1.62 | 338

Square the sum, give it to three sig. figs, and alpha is 2.27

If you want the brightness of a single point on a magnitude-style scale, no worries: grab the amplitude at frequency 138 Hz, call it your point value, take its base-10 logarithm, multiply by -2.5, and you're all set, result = -1.18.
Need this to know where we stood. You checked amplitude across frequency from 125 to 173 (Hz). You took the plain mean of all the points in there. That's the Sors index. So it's 2.66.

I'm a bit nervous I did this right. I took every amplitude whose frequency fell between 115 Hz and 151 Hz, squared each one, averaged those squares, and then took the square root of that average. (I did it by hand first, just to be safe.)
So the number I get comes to 2.79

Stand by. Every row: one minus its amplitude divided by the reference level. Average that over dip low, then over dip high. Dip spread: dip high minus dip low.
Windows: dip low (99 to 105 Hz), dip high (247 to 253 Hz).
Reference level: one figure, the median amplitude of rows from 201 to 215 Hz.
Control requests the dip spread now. 0.38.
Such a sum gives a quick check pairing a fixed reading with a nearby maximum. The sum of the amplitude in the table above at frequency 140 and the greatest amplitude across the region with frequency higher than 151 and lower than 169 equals 5.4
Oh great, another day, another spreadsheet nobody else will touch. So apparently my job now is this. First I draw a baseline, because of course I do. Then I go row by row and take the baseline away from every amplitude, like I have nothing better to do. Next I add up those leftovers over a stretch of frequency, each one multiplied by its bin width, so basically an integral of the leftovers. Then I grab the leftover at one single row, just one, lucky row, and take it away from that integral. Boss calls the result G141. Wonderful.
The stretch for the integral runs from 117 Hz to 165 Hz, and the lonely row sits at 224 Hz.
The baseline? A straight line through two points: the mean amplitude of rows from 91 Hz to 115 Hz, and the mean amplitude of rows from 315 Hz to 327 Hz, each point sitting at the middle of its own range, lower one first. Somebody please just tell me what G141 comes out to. 6.6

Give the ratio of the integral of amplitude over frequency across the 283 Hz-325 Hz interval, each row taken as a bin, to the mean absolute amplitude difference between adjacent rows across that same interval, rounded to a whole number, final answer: 1312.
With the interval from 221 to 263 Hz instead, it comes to 913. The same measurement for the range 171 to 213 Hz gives 1694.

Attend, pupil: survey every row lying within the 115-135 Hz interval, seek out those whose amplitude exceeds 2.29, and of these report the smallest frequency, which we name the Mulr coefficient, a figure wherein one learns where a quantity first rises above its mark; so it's 116 Hz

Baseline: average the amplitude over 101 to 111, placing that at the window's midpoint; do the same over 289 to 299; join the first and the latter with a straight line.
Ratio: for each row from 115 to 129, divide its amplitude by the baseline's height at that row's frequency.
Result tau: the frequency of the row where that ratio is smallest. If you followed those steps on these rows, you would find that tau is 116 Hz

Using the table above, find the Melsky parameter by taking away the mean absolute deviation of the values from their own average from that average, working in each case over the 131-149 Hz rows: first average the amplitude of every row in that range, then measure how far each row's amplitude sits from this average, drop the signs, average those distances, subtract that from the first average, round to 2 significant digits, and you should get 2.6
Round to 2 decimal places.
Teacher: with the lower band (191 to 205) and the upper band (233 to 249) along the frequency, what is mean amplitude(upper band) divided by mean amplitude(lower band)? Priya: 0.95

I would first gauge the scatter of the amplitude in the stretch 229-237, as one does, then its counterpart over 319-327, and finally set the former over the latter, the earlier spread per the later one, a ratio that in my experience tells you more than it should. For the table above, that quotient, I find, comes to 1.6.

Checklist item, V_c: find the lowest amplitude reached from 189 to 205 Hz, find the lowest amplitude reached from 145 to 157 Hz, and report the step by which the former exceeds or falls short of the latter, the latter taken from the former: -0.4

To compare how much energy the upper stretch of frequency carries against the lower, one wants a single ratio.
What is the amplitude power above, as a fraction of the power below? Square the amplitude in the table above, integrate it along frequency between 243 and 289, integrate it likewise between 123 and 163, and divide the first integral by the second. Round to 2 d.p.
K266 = 0.63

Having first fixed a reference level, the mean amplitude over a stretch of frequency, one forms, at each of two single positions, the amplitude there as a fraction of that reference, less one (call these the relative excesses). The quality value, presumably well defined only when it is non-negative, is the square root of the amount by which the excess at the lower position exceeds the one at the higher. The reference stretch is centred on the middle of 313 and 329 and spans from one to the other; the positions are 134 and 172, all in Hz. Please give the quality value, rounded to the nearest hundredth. 0.47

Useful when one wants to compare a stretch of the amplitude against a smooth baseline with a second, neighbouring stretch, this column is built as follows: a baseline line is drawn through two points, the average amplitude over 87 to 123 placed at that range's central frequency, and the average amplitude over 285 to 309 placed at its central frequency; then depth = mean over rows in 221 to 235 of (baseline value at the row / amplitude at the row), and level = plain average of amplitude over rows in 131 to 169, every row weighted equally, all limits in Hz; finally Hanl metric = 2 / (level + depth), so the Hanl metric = 0.52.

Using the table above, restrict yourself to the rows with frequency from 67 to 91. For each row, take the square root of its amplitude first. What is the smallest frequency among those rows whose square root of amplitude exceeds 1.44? 68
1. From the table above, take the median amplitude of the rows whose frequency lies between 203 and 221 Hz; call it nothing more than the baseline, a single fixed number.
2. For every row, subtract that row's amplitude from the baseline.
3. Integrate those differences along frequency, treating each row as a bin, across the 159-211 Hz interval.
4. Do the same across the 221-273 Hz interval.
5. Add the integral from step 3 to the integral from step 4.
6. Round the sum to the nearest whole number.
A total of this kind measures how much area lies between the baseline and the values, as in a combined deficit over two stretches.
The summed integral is -40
